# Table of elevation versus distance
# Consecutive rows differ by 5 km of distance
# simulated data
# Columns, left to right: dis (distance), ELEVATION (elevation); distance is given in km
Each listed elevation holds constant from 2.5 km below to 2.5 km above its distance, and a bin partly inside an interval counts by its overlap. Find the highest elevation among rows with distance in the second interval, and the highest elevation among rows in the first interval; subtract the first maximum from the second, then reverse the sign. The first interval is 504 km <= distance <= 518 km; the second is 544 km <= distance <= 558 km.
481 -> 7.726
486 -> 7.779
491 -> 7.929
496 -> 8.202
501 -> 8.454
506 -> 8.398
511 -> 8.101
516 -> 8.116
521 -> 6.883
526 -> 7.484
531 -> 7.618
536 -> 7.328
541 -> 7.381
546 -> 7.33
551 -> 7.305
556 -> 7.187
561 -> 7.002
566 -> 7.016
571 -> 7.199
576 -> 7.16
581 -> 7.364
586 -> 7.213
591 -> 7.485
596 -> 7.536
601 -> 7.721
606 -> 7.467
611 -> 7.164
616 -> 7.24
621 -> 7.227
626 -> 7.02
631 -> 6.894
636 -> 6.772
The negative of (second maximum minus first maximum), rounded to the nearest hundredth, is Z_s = 1.07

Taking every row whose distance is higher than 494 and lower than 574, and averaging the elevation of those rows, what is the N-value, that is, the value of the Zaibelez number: 7.6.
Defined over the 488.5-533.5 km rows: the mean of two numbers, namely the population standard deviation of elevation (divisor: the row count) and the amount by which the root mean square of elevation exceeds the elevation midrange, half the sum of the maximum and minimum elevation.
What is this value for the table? 0.36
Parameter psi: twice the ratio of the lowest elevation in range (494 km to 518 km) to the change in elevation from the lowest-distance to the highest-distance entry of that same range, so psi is -188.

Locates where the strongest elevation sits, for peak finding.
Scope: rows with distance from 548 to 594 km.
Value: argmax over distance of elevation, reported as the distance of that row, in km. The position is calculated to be 591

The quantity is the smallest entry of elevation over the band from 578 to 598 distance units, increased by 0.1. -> 7.3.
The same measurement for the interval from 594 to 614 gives 7.3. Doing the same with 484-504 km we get 7.9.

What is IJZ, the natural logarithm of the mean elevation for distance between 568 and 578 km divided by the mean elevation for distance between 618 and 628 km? 0.01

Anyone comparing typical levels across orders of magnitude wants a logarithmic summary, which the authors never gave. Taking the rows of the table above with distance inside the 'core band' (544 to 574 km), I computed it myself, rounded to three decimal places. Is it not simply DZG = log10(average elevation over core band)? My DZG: 0.856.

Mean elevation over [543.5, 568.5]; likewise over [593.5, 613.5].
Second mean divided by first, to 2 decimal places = 1.04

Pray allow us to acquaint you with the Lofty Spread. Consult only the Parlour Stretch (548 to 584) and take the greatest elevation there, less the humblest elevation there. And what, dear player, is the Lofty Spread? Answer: 0.36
